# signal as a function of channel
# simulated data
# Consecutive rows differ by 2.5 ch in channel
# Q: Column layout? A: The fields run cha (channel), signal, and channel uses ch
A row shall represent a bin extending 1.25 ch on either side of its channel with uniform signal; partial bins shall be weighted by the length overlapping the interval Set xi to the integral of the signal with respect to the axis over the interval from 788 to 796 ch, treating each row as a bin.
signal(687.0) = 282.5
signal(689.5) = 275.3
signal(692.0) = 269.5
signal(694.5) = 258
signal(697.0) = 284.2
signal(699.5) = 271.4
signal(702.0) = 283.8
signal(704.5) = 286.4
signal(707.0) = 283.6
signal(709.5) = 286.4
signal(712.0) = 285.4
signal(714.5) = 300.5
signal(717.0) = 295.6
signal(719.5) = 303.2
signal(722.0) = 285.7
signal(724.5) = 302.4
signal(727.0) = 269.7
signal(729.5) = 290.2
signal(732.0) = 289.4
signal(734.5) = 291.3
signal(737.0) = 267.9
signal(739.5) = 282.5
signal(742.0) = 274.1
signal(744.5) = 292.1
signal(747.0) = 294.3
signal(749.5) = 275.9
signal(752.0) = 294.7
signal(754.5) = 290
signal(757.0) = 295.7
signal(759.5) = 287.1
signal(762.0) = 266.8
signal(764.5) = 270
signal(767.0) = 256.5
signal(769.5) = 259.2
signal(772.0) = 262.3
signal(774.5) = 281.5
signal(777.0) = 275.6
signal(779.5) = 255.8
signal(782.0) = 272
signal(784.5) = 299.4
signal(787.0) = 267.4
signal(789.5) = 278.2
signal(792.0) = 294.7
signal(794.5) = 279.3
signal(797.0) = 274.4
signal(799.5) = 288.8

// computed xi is 2266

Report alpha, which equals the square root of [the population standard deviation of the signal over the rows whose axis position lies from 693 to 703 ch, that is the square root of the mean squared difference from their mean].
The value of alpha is 3.28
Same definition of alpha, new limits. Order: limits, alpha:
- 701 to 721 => 2.72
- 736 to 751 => 3.09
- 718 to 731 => 3.51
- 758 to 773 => 3.17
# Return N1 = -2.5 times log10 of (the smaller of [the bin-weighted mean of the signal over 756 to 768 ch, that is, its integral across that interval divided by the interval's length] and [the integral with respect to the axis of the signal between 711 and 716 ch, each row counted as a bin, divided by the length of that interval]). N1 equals -6.10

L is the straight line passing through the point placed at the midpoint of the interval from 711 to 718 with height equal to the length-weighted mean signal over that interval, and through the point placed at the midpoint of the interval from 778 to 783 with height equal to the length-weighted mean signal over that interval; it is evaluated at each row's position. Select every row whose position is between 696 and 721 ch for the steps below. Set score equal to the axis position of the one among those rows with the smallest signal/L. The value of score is 699.5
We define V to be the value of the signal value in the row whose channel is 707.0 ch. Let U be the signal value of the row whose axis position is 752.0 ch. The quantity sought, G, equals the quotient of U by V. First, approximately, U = 294.7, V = 283.6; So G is 1.04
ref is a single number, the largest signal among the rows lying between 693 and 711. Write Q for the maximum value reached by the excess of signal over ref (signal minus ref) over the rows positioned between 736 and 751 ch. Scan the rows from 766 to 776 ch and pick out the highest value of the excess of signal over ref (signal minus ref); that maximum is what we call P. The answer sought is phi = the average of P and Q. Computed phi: 1.5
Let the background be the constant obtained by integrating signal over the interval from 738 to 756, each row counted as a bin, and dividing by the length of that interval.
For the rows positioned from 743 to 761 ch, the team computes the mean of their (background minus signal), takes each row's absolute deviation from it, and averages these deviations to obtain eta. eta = 5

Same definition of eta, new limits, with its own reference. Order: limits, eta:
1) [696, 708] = 4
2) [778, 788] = 13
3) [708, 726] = 7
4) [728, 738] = 8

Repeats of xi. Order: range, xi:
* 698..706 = 2246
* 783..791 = 2254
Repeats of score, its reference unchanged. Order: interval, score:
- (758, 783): 767.0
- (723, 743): 727.0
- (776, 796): 779.5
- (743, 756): 749.5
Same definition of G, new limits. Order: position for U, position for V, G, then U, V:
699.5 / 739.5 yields 0.96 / 271.4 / 282.5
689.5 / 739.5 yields 0.97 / 275.3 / 282.5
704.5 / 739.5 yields 1.01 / 286.4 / 282.5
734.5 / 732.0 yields 1.01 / 291.3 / 289.4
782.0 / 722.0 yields 0.95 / 272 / 285.7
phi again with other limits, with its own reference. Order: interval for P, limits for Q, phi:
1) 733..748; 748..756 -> 8.1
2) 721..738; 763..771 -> -0.2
